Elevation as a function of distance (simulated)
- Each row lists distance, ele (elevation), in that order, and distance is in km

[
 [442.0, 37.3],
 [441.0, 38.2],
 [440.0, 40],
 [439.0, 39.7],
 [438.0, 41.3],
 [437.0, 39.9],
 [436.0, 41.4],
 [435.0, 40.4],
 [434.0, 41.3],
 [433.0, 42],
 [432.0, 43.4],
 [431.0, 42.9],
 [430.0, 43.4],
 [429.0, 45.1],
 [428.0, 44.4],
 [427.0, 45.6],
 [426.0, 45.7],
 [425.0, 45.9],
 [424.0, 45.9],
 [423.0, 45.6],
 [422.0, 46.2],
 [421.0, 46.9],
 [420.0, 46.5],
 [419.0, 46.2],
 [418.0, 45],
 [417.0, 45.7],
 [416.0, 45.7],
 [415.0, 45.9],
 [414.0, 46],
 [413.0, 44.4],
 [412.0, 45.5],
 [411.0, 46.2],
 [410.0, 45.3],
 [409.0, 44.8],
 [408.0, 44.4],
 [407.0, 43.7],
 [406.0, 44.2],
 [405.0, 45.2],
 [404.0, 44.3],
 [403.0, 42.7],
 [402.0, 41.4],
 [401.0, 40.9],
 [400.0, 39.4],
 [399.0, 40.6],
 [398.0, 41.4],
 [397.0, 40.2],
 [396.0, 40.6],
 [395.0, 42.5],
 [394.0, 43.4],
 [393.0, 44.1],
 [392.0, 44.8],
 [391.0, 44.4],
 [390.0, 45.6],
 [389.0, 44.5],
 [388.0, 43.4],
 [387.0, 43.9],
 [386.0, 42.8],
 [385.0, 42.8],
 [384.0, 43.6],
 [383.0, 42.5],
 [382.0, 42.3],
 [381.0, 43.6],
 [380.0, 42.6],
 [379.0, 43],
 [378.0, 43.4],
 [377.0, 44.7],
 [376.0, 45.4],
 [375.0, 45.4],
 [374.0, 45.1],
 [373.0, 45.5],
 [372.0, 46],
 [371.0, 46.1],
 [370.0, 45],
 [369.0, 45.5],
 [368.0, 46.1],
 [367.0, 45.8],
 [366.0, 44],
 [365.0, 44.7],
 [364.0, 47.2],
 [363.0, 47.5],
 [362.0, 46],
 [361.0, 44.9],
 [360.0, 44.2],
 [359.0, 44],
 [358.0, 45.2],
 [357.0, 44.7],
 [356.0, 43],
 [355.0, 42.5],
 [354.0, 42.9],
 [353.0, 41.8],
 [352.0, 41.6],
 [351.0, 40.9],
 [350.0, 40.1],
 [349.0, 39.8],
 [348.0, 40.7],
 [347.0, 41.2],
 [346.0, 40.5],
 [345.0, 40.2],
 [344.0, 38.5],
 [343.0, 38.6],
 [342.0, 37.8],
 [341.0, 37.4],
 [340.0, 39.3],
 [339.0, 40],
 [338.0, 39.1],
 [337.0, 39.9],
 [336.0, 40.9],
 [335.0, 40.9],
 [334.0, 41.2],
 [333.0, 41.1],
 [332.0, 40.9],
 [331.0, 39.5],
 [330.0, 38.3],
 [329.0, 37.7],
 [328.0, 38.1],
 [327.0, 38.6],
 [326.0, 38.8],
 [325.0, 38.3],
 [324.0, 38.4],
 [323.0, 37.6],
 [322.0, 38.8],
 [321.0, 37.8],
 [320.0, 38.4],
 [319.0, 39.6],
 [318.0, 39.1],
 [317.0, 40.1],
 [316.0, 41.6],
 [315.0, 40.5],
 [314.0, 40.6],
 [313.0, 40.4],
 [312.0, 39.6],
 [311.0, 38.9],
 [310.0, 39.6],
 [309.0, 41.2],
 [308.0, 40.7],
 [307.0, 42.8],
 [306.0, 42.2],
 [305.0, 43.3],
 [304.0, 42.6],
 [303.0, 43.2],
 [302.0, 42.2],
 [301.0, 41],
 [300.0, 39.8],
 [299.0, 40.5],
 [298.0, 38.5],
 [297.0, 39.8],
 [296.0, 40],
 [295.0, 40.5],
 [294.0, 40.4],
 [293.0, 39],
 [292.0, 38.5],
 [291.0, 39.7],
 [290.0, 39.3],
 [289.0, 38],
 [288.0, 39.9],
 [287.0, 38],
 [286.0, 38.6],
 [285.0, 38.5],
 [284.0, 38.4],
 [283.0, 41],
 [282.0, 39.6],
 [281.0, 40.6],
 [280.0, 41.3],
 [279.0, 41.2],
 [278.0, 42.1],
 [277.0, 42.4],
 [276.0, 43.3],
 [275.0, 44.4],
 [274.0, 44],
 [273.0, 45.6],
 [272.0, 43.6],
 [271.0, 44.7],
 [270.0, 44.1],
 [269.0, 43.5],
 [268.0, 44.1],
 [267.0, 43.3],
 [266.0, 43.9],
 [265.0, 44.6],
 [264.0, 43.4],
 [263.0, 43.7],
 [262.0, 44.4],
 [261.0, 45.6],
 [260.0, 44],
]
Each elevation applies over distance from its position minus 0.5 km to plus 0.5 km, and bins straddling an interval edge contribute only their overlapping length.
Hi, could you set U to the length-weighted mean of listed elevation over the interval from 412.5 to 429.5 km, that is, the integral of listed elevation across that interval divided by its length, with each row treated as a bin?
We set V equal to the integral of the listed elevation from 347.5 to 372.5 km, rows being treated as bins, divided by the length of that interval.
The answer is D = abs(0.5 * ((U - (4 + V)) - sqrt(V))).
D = 4.5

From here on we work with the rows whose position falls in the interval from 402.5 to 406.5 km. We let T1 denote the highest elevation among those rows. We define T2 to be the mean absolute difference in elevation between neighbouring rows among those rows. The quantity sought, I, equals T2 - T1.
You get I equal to -44.0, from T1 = 45.2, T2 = 1.17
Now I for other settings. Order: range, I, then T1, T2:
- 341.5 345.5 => -39.3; 40.2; 0.87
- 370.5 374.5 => -45.8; 46.1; 0.33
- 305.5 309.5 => -41.7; 42.8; 1.07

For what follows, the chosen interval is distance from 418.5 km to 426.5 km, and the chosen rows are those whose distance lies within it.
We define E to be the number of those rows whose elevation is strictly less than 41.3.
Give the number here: 0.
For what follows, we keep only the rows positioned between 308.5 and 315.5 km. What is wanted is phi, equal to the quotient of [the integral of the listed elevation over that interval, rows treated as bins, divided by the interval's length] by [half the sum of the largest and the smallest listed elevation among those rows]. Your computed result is 1.00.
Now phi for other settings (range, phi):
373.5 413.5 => 1.02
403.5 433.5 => 1.01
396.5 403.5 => 1.00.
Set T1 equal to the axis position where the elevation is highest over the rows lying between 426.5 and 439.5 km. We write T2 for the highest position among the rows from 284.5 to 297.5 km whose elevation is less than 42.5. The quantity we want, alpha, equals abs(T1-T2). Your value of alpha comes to 130 km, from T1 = 427.0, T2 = 297.0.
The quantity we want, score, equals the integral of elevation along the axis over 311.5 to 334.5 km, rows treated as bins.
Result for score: 905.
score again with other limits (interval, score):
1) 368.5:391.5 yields 1017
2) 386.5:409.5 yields 990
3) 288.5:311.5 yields 932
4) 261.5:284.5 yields 987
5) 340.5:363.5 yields 964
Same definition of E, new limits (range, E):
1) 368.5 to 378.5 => 0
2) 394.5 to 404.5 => 5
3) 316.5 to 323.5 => 7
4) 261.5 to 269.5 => 0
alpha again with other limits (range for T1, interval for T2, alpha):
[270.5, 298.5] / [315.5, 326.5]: 53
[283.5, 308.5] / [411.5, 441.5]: 136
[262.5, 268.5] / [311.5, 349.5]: 84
